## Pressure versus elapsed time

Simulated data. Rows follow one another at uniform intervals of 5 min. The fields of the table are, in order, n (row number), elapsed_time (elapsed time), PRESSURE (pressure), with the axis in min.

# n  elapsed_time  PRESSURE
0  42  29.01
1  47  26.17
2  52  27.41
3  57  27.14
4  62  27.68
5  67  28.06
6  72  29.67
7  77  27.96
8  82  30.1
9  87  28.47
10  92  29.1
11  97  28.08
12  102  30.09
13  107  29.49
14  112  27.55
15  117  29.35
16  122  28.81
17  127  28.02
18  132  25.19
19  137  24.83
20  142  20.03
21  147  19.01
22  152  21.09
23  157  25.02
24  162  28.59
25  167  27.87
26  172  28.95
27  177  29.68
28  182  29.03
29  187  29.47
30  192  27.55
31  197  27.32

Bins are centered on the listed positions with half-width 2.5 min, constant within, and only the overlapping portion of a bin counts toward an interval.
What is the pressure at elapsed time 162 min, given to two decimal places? 28.59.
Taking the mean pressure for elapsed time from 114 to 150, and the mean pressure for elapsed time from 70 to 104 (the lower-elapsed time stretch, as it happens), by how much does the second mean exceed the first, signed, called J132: 4.0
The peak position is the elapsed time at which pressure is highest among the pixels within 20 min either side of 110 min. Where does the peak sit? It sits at 102 min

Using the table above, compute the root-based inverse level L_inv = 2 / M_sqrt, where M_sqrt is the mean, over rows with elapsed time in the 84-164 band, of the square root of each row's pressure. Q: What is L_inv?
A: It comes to 0.390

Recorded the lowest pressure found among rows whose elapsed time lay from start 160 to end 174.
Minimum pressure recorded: 27.87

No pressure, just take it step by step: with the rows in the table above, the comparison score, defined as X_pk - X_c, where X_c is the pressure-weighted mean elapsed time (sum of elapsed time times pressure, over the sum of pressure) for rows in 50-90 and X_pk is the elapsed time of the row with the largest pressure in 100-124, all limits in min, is 32.2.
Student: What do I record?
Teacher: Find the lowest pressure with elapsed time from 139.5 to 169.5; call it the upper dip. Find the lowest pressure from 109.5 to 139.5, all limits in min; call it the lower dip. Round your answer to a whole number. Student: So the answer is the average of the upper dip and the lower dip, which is 22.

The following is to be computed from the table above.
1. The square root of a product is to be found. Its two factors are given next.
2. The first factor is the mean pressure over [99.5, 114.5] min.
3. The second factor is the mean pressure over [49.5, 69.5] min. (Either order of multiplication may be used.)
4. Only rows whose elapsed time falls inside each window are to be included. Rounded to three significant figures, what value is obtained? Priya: 28.3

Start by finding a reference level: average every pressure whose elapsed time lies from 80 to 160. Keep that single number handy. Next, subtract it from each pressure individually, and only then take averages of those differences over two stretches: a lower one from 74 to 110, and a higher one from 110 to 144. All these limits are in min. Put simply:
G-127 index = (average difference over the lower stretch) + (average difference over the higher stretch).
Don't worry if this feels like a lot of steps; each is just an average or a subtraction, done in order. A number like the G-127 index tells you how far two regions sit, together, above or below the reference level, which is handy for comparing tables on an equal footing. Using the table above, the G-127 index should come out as 2.3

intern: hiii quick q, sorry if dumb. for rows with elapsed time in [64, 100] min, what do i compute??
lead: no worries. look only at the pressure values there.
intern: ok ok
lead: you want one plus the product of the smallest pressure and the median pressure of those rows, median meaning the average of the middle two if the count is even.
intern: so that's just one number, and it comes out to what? 797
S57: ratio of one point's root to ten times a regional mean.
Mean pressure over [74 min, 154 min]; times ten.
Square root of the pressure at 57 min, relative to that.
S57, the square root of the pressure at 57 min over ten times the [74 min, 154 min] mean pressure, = 0.0195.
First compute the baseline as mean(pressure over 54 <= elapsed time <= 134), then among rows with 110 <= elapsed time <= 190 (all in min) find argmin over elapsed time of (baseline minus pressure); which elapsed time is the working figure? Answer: 177 min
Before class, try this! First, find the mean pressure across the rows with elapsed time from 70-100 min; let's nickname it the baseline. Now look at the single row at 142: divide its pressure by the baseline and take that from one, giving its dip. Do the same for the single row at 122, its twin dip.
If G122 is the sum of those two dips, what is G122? 0.31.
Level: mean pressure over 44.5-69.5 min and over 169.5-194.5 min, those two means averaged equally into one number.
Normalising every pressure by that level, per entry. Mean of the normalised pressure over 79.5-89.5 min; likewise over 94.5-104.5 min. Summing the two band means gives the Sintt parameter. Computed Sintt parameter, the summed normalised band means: 2.1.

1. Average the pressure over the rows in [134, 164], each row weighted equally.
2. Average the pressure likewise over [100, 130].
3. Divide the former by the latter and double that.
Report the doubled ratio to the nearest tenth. 1.6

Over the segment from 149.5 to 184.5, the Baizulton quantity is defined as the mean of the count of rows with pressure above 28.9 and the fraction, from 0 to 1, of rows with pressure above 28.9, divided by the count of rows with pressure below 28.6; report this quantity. 0.43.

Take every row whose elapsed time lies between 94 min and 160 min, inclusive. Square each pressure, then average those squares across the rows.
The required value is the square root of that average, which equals 26.1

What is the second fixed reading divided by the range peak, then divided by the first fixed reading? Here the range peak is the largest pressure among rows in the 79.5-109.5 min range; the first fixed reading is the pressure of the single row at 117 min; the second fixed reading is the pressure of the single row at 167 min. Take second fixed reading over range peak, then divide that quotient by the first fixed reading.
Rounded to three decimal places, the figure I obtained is 0.032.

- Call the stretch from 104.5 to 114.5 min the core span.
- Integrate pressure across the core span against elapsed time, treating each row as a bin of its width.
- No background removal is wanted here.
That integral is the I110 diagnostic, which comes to 285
